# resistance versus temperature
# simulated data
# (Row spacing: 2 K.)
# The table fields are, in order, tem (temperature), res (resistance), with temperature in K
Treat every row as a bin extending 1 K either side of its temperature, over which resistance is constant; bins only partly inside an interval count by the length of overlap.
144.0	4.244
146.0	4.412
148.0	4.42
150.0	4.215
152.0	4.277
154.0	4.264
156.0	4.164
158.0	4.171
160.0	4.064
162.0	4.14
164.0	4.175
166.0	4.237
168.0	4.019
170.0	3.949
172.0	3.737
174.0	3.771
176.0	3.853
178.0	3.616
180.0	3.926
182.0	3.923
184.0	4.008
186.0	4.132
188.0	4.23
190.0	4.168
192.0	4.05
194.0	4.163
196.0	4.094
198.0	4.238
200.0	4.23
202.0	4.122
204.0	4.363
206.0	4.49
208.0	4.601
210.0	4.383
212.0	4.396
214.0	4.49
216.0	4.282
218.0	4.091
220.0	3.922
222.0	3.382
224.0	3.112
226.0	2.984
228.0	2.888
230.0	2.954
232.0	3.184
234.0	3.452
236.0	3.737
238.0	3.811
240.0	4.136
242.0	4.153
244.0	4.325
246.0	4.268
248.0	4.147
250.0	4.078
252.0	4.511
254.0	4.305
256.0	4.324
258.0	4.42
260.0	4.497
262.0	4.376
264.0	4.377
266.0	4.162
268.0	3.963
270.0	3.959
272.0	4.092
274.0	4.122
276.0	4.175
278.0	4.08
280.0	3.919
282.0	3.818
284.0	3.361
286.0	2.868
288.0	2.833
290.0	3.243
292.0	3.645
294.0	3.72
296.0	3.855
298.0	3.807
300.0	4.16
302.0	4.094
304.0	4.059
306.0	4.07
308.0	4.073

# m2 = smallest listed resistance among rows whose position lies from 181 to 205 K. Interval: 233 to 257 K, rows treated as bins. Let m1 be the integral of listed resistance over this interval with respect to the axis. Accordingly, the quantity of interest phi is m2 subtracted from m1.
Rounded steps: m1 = 98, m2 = 3.923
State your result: 95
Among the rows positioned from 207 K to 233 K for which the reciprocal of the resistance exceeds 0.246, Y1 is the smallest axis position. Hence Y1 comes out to 220.0 K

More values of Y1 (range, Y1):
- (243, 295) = 268.0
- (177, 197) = 178.0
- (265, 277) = 268.0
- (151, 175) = 160.0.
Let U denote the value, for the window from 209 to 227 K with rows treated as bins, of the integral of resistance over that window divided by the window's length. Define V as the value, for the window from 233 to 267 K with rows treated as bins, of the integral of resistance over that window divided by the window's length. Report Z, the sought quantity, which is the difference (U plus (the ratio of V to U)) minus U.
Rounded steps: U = 3.89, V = 4.2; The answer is 1.07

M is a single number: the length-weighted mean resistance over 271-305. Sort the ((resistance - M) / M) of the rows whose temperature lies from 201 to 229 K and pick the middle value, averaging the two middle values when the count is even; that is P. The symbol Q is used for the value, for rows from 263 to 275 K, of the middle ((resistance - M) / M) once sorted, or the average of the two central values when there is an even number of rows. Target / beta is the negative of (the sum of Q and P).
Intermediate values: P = 0.119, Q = 0.09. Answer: -0.212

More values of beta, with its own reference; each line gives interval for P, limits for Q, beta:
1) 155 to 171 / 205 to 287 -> -0.203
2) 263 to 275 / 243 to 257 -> -0.240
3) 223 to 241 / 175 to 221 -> 0.044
